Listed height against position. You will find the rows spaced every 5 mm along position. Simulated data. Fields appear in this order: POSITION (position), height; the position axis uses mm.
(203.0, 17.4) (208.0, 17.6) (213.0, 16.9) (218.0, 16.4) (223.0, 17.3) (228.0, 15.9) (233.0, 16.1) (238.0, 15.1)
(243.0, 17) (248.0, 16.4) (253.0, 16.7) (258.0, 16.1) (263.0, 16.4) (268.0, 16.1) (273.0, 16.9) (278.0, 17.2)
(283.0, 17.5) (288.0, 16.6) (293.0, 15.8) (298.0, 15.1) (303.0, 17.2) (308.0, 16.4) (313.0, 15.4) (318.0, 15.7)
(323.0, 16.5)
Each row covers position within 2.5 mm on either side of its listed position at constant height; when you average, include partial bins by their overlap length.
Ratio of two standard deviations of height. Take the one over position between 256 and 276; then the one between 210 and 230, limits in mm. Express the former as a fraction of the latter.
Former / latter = 0.6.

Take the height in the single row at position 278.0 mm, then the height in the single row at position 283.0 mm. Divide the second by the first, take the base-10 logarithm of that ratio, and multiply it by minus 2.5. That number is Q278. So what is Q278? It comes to -0.019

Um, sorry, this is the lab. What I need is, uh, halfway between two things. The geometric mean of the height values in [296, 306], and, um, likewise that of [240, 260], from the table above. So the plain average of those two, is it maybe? 16.3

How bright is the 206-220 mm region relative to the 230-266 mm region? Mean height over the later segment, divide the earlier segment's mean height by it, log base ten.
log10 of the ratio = 0.019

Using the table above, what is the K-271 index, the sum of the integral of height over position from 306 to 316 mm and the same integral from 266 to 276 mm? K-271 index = 324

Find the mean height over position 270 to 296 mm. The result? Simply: 16.8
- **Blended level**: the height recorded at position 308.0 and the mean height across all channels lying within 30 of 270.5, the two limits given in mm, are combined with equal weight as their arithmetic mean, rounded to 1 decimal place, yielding 16.4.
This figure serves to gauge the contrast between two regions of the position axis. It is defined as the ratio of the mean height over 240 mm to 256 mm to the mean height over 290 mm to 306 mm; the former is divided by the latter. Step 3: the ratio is 1.04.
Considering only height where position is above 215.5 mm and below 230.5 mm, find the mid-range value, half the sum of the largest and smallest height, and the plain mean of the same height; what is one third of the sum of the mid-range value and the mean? 11.0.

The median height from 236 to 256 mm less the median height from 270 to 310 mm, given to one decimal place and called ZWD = -0.2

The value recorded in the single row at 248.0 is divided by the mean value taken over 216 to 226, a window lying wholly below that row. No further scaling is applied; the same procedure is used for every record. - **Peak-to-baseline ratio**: 0.97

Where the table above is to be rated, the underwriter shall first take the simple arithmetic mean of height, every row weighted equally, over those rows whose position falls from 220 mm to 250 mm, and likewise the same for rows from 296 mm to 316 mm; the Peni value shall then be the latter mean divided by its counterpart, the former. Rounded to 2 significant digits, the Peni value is 0.98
